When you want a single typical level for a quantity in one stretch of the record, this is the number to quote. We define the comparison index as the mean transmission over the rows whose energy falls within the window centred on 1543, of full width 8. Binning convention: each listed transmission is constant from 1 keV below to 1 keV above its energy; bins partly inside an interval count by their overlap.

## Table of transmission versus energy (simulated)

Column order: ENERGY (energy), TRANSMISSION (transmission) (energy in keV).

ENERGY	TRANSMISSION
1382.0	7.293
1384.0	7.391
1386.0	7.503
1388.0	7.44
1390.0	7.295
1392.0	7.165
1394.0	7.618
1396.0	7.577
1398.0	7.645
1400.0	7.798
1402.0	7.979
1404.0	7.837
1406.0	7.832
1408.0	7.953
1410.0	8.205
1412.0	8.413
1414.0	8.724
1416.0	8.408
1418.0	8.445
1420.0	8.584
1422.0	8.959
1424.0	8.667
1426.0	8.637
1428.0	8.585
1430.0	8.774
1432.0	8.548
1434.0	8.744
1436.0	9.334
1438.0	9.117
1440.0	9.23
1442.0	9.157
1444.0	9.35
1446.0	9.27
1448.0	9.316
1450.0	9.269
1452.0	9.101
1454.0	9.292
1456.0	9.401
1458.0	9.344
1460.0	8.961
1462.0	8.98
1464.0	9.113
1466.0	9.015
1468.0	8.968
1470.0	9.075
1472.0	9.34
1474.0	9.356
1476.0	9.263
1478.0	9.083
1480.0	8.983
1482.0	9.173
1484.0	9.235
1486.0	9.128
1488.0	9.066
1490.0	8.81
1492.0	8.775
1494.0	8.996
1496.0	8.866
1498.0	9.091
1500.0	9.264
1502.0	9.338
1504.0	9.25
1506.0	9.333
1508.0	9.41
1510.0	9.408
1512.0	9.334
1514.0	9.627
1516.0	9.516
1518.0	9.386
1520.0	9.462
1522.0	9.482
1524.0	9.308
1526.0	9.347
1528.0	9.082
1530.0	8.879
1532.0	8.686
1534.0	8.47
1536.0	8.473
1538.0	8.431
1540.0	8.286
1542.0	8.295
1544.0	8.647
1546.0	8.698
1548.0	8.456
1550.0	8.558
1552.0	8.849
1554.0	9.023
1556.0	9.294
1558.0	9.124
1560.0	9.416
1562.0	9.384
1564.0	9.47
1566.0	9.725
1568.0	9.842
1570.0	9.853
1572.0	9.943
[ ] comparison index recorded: 8.5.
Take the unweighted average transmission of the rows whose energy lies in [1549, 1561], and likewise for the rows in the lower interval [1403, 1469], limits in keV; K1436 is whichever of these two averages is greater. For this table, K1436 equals 9.0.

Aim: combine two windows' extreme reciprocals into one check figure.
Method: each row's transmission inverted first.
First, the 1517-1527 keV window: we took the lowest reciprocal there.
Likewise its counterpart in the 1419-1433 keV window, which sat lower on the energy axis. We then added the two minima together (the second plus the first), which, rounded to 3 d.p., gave 0.217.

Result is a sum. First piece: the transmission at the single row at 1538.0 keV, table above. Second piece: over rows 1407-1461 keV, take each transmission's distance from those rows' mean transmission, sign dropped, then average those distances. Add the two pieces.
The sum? 8.78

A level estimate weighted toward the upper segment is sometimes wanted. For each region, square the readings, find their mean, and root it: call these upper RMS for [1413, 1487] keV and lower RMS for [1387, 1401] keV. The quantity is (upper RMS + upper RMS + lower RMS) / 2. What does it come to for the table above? 12.8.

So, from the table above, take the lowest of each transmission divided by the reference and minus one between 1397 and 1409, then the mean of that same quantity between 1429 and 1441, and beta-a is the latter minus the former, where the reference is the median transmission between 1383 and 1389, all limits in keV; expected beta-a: 0.18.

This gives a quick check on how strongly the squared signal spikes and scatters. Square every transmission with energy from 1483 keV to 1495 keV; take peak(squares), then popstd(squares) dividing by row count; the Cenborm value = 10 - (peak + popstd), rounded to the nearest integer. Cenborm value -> -78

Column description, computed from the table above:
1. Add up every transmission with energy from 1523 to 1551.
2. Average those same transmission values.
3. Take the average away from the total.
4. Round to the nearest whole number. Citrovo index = 113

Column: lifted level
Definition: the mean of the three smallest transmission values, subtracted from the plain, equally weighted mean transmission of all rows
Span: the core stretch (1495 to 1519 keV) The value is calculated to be 0.25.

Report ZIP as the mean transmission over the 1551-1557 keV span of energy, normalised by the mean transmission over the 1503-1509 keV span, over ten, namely 0.0970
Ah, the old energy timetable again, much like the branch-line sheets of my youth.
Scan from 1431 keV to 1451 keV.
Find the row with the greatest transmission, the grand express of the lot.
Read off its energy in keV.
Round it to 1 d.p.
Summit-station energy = 1444.0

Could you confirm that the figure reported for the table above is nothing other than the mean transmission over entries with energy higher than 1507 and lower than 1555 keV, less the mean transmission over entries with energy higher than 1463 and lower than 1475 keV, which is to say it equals -0.18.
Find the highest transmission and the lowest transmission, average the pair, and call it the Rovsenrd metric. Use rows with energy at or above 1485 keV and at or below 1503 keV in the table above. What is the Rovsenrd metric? 9.06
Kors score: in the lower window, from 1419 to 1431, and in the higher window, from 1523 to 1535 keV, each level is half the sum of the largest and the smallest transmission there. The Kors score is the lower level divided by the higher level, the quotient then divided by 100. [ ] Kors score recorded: 0.0098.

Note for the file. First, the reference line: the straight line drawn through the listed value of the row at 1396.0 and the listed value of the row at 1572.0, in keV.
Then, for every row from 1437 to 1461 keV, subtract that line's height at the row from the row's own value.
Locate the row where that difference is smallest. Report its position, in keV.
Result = 1460.0 keV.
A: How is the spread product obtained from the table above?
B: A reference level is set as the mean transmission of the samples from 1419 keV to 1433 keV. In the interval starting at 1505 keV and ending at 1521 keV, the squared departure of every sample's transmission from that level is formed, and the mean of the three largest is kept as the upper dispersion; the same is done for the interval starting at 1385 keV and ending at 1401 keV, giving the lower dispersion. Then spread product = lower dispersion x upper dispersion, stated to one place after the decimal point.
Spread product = 1.4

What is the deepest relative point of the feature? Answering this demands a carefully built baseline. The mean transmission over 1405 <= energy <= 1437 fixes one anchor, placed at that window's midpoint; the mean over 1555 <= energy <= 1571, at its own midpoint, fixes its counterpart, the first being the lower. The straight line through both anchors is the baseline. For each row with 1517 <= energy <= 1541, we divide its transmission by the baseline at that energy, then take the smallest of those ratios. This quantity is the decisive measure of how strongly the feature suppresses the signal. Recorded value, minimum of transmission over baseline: 0.89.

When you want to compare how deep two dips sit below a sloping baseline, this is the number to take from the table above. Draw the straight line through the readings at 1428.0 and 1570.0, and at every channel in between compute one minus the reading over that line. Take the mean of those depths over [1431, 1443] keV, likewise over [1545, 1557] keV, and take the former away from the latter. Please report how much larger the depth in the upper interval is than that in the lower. 0.13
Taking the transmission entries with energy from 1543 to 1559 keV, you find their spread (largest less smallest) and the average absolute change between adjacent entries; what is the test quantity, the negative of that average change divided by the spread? -0.22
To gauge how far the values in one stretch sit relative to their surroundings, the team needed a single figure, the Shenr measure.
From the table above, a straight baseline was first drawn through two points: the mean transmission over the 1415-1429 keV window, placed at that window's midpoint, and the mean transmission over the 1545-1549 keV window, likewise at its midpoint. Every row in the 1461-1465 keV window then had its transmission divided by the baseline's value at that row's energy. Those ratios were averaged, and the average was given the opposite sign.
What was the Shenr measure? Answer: -1.05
